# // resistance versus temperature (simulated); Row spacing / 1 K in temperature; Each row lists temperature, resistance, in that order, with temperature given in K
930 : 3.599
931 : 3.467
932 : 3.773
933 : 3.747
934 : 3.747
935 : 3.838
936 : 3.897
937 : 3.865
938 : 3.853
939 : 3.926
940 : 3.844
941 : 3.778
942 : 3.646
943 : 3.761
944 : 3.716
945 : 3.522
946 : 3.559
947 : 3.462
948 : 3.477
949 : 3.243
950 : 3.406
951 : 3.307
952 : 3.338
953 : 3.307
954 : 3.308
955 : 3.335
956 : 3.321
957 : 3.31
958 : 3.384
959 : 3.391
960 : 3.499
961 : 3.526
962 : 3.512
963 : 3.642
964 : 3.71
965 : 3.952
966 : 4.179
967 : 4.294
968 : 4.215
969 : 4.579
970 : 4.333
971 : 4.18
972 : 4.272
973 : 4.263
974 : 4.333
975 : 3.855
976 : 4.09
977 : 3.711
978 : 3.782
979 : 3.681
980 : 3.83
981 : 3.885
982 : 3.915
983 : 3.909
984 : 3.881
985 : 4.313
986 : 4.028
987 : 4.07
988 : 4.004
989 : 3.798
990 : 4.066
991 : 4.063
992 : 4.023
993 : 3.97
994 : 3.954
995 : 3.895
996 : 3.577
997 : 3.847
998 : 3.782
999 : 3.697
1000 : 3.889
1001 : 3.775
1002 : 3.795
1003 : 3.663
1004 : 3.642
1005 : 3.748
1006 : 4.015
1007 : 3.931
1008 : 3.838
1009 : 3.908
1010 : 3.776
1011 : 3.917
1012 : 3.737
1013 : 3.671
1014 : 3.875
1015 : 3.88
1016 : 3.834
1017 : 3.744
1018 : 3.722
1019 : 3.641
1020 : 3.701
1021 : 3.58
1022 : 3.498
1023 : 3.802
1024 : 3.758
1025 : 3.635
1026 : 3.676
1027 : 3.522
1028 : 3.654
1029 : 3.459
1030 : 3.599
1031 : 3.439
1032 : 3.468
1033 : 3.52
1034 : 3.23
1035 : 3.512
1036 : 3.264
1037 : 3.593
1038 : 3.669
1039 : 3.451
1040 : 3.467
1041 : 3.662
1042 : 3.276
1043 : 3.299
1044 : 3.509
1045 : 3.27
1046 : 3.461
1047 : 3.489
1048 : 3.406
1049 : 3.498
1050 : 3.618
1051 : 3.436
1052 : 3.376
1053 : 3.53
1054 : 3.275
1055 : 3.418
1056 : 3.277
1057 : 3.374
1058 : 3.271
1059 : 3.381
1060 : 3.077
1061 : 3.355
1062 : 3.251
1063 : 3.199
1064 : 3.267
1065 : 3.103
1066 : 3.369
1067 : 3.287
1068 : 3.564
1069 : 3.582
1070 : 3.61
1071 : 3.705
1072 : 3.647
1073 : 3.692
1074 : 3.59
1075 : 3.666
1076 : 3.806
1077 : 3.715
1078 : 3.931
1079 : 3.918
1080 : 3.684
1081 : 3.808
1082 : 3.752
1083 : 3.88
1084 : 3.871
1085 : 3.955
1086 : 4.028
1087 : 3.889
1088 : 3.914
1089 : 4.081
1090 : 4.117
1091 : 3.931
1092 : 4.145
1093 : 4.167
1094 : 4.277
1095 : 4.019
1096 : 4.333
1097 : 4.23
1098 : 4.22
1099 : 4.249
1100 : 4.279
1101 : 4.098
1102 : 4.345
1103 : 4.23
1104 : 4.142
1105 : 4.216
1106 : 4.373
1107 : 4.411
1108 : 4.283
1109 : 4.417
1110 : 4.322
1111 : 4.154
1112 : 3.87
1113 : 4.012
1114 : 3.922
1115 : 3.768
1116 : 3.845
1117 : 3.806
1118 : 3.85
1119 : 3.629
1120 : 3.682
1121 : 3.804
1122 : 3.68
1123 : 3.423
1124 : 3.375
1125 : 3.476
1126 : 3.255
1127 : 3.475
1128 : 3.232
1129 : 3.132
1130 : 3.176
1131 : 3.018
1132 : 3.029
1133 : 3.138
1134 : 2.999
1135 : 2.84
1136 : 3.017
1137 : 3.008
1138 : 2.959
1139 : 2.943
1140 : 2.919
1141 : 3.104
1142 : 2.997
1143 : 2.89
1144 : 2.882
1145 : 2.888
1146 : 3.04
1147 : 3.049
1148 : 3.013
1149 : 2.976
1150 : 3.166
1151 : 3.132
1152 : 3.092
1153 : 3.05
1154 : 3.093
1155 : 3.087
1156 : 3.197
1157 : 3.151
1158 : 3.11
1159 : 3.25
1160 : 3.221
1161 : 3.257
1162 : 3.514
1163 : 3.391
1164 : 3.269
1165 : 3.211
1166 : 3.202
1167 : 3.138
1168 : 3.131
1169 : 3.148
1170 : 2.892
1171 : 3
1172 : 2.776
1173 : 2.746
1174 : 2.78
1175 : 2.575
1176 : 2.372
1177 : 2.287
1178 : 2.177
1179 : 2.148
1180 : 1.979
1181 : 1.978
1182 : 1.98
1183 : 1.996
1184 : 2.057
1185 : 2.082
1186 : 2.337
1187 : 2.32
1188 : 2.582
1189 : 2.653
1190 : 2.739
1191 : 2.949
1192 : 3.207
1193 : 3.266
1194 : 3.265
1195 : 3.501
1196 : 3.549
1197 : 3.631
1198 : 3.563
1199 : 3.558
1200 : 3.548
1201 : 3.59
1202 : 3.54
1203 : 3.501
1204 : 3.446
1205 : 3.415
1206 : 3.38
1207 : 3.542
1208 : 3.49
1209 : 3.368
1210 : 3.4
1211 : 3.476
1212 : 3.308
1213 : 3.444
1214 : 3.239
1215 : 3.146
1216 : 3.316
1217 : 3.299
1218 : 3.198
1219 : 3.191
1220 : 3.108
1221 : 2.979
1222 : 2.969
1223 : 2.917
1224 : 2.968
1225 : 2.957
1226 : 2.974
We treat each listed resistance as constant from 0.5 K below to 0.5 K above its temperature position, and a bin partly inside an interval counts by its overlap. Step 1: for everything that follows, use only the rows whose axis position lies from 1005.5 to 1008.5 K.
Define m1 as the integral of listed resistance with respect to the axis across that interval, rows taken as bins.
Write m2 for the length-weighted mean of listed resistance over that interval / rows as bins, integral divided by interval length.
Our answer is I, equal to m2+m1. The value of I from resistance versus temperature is 15.7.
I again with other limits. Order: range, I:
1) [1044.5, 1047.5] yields 13.6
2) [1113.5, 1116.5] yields 15.4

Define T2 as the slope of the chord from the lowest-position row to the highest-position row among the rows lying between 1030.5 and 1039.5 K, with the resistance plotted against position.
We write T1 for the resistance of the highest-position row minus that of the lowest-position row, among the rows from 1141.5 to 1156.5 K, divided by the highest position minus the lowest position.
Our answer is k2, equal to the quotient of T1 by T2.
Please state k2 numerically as 9.5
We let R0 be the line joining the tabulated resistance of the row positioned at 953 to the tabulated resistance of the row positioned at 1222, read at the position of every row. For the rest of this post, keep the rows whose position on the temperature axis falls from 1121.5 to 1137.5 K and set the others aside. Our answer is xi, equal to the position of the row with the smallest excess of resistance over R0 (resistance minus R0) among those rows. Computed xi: 1135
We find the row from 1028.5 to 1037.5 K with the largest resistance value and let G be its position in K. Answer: 1030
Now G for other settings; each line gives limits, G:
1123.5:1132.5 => 1125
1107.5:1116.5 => 1109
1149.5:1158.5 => 1156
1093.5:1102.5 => 1102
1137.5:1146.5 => 1141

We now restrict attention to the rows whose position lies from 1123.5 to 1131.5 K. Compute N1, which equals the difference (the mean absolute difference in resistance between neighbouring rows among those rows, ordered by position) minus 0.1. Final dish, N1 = 0.055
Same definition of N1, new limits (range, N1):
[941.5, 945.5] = 0.018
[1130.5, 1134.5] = -0.014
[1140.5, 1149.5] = -0.042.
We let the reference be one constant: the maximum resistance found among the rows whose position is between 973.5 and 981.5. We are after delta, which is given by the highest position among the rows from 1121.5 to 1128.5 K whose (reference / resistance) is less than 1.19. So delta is 1122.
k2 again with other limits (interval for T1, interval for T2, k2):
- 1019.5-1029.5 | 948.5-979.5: -1.8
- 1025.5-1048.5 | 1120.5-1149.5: 0.4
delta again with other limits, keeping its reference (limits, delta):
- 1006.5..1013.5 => 1013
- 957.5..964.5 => 964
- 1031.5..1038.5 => 1038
